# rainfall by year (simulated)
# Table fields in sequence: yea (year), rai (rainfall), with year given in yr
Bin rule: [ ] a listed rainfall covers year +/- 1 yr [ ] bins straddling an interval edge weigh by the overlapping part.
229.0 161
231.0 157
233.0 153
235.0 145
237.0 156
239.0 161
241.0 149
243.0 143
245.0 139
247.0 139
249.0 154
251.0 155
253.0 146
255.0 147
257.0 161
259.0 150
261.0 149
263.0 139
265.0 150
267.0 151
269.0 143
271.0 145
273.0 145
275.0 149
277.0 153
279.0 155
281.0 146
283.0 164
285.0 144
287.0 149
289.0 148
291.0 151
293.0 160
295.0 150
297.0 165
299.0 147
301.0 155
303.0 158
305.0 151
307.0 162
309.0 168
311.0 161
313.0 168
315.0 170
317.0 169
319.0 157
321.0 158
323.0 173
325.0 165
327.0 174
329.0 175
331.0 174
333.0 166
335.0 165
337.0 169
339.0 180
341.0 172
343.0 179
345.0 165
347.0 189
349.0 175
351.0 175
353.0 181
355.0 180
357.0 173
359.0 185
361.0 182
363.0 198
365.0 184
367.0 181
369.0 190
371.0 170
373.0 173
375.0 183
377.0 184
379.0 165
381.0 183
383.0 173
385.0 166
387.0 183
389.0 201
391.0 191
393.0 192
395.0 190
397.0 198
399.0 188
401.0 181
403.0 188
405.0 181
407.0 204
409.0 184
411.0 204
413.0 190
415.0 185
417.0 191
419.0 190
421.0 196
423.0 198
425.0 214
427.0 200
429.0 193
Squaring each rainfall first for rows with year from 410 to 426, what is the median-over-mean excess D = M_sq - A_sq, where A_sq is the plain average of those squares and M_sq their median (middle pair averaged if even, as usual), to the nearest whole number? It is -1044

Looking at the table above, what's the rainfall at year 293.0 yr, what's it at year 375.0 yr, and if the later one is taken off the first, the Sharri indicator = -23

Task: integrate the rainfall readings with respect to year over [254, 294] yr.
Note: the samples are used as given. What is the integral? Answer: 5998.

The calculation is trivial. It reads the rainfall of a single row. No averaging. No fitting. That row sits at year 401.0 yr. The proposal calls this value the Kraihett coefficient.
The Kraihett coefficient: 181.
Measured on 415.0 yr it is 185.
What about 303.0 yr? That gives 158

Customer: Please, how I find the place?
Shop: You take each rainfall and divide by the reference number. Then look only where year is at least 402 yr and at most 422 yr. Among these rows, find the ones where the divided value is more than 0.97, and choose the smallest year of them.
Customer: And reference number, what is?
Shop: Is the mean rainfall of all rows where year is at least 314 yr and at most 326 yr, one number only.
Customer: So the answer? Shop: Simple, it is 403.0 yr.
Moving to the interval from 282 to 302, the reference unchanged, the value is 283.0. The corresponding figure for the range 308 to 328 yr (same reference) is 309.0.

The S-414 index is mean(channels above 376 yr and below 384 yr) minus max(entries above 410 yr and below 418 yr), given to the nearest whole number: -28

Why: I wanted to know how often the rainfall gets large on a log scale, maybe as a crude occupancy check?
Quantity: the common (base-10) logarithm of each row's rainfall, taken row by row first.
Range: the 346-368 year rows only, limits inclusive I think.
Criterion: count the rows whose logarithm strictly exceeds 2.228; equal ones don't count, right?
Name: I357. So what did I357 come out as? 11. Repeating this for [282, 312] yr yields 0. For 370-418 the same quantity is 22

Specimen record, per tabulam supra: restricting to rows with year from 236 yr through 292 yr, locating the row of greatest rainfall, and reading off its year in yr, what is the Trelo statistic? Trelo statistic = 283.0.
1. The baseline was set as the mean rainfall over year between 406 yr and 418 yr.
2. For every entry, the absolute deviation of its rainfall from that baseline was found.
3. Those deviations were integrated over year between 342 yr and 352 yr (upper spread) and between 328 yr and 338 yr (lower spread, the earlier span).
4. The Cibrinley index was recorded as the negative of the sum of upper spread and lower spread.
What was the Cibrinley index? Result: -396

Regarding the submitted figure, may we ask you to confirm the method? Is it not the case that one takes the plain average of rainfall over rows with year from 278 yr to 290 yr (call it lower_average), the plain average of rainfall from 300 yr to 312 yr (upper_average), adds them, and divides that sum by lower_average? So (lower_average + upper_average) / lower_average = 2.05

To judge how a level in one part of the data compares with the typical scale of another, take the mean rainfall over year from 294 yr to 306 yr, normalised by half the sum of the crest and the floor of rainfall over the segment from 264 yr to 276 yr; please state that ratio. 1.05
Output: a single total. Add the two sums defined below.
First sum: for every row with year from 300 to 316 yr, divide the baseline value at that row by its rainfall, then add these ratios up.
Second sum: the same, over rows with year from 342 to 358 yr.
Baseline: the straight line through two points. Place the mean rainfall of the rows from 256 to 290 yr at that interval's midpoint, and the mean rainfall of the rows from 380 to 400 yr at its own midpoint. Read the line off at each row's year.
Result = 15.8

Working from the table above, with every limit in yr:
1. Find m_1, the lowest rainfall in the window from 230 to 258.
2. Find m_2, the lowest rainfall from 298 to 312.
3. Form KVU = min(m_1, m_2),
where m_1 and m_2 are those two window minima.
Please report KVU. 139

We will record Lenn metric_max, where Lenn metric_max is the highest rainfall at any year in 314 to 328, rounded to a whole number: 174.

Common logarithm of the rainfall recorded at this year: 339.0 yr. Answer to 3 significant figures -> 2.26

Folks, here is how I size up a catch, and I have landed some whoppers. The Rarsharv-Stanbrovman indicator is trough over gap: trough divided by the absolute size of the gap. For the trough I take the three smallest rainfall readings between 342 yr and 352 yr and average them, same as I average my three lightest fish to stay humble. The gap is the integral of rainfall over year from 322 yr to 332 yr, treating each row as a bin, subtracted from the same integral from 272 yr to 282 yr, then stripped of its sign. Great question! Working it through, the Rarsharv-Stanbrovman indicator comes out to 0.76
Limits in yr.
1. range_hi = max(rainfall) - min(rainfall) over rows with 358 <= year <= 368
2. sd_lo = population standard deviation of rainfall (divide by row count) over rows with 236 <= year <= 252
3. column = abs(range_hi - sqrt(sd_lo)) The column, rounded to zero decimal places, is 14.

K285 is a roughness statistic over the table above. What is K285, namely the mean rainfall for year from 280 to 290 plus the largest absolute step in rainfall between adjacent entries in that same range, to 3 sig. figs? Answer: 170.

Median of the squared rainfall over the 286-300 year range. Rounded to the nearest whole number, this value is 22500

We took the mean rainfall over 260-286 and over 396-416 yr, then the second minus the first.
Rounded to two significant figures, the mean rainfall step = 42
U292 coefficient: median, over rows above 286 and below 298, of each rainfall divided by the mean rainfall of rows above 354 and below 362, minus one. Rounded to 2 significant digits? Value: -0.16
